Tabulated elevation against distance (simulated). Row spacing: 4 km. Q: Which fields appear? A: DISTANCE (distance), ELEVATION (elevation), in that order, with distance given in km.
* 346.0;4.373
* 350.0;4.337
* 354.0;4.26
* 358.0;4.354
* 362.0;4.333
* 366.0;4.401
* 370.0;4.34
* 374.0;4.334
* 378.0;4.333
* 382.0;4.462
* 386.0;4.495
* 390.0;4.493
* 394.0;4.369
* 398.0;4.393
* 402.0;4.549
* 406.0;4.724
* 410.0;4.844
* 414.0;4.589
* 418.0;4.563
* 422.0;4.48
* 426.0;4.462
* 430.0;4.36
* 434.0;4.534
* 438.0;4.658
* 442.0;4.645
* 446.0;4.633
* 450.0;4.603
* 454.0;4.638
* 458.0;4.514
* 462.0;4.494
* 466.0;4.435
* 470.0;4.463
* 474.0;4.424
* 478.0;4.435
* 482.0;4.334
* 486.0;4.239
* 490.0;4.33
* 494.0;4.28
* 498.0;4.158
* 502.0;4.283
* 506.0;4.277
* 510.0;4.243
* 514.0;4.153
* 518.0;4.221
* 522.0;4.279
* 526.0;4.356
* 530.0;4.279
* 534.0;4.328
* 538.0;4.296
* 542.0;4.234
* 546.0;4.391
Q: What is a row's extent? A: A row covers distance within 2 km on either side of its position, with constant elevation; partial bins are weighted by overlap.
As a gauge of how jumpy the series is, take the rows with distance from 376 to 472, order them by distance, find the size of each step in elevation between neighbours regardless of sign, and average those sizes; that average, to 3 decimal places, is 0.081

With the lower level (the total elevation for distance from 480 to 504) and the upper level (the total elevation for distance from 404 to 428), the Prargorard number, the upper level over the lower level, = 1.08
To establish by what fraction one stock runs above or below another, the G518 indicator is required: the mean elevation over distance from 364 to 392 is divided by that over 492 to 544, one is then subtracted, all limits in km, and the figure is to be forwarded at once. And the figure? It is 0.035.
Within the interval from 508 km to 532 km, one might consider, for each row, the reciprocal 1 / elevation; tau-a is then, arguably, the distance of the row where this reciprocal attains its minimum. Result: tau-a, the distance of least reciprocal 526.0 km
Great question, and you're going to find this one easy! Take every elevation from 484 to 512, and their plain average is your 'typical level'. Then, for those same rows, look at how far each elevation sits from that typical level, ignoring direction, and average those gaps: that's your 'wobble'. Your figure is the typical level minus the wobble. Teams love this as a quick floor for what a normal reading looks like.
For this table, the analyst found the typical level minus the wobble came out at 4.22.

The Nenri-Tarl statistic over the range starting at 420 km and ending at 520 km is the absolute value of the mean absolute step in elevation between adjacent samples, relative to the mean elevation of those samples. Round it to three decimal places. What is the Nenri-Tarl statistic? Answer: 0.015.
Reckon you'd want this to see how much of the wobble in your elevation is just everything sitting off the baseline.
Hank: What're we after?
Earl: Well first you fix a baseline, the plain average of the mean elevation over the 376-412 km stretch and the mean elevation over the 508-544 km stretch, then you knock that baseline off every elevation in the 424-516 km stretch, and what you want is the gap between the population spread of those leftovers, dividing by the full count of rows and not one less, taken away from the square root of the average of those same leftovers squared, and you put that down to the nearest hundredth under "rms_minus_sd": 0.00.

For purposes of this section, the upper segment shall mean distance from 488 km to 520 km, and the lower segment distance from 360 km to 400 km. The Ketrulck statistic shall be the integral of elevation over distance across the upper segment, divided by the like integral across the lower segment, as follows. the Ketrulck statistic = 0.77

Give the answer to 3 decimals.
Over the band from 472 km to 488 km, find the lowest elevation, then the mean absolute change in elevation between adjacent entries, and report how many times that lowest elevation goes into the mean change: 0.016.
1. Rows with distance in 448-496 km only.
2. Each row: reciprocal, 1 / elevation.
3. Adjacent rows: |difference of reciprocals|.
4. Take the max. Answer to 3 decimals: 0.006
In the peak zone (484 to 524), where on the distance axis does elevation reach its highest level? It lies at 490.0 km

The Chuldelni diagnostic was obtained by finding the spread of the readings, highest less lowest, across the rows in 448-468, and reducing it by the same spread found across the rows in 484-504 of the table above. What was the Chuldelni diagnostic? 0.03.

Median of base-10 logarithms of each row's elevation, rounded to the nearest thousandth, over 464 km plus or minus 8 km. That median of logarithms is 0.651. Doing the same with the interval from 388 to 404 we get 0.648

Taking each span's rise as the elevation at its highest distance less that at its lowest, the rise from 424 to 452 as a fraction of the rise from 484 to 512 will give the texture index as 35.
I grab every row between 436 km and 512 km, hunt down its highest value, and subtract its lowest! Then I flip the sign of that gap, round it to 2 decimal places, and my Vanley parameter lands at -0.50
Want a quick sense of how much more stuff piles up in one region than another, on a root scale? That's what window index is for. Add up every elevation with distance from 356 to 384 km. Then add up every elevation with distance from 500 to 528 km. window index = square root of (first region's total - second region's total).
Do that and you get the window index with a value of 0.86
